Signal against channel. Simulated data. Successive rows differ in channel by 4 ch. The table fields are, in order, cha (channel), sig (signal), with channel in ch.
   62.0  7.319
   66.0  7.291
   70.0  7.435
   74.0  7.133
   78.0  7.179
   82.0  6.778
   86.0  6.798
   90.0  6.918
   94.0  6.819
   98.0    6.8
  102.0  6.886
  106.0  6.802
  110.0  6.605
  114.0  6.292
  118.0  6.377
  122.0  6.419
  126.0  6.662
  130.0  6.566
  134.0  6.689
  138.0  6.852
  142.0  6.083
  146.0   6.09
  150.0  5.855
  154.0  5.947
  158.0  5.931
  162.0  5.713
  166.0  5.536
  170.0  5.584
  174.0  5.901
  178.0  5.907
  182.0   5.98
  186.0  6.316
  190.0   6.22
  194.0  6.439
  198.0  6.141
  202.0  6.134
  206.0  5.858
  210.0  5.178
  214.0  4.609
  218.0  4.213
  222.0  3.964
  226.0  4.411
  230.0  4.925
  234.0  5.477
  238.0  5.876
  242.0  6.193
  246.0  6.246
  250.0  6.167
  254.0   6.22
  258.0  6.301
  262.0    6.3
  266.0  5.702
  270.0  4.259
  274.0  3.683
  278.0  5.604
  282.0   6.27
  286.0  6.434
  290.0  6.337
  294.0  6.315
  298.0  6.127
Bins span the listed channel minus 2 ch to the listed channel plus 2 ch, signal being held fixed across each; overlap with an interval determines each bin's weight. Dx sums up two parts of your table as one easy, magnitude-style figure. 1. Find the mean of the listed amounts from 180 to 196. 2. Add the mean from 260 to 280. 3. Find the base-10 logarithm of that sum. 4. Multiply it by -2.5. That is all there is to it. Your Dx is -2.64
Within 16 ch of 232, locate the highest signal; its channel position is 246.0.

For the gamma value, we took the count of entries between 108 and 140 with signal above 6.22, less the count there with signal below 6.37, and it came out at 7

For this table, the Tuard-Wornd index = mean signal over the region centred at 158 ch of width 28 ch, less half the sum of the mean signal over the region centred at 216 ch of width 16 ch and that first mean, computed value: 0.7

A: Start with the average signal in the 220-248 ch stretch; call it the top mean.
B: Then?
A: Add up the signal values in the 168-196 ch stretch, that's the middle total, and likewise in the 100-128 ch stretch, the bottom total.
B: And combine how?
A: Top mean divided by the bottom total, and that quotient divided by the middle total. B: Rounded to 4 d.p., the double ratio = 0.0027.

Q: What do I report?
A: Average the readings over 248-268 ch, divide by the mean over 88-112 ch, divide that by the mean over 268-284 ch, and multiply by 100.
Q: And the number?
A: 18.2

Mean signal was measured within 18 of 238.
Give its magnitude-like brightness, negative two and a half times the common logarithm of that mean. -1.85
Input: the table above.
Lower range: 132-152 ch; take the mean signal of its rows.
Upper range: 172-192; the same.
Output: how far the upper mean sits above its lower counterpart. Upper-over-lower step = -0.2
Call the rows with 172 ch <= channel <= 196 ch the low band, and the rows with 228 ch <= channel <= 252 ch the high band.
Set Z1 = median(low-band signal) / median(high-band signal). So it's 1.01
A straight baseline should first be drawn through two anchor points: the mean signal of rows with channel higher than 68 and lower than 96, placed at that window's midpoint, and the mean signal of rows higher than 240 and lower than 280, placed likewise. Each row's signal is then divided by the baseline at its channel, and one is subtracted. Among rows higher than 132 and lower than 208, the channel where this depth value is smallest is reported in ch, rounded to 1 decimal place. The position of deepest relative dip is 166.0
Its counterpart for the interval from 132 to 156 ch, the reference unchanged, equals 150.0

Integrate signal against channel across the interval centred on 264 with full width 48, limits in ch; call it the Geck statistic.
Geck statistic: 278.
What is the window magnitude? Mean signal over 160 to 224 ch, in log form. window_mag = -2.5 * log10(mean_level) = -1.87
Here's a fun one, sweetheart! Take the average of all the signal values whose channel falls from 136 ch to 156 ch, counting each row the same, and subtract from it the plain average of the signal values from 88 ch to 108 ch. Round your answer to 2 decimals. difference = -0.68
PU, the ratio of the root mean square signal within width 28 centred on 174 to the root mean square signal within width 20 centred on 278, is 1.09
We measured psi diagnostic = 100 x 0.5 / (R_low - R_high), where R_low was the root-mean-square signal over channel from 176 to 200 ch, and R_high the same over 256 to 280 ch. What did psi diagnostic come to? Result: 65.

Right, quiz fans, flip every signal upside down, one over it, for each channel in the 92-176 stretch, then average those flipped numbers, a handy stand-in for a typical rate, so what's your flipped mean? 0.159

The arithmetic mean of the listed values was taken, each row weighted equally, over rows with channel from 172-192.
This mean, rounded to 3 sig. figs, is 6.06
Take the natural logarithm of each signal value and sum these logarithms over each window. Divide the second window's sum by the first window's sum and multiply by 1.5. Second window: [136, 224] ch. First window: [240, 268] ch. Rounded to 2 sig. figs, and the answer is 4.5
